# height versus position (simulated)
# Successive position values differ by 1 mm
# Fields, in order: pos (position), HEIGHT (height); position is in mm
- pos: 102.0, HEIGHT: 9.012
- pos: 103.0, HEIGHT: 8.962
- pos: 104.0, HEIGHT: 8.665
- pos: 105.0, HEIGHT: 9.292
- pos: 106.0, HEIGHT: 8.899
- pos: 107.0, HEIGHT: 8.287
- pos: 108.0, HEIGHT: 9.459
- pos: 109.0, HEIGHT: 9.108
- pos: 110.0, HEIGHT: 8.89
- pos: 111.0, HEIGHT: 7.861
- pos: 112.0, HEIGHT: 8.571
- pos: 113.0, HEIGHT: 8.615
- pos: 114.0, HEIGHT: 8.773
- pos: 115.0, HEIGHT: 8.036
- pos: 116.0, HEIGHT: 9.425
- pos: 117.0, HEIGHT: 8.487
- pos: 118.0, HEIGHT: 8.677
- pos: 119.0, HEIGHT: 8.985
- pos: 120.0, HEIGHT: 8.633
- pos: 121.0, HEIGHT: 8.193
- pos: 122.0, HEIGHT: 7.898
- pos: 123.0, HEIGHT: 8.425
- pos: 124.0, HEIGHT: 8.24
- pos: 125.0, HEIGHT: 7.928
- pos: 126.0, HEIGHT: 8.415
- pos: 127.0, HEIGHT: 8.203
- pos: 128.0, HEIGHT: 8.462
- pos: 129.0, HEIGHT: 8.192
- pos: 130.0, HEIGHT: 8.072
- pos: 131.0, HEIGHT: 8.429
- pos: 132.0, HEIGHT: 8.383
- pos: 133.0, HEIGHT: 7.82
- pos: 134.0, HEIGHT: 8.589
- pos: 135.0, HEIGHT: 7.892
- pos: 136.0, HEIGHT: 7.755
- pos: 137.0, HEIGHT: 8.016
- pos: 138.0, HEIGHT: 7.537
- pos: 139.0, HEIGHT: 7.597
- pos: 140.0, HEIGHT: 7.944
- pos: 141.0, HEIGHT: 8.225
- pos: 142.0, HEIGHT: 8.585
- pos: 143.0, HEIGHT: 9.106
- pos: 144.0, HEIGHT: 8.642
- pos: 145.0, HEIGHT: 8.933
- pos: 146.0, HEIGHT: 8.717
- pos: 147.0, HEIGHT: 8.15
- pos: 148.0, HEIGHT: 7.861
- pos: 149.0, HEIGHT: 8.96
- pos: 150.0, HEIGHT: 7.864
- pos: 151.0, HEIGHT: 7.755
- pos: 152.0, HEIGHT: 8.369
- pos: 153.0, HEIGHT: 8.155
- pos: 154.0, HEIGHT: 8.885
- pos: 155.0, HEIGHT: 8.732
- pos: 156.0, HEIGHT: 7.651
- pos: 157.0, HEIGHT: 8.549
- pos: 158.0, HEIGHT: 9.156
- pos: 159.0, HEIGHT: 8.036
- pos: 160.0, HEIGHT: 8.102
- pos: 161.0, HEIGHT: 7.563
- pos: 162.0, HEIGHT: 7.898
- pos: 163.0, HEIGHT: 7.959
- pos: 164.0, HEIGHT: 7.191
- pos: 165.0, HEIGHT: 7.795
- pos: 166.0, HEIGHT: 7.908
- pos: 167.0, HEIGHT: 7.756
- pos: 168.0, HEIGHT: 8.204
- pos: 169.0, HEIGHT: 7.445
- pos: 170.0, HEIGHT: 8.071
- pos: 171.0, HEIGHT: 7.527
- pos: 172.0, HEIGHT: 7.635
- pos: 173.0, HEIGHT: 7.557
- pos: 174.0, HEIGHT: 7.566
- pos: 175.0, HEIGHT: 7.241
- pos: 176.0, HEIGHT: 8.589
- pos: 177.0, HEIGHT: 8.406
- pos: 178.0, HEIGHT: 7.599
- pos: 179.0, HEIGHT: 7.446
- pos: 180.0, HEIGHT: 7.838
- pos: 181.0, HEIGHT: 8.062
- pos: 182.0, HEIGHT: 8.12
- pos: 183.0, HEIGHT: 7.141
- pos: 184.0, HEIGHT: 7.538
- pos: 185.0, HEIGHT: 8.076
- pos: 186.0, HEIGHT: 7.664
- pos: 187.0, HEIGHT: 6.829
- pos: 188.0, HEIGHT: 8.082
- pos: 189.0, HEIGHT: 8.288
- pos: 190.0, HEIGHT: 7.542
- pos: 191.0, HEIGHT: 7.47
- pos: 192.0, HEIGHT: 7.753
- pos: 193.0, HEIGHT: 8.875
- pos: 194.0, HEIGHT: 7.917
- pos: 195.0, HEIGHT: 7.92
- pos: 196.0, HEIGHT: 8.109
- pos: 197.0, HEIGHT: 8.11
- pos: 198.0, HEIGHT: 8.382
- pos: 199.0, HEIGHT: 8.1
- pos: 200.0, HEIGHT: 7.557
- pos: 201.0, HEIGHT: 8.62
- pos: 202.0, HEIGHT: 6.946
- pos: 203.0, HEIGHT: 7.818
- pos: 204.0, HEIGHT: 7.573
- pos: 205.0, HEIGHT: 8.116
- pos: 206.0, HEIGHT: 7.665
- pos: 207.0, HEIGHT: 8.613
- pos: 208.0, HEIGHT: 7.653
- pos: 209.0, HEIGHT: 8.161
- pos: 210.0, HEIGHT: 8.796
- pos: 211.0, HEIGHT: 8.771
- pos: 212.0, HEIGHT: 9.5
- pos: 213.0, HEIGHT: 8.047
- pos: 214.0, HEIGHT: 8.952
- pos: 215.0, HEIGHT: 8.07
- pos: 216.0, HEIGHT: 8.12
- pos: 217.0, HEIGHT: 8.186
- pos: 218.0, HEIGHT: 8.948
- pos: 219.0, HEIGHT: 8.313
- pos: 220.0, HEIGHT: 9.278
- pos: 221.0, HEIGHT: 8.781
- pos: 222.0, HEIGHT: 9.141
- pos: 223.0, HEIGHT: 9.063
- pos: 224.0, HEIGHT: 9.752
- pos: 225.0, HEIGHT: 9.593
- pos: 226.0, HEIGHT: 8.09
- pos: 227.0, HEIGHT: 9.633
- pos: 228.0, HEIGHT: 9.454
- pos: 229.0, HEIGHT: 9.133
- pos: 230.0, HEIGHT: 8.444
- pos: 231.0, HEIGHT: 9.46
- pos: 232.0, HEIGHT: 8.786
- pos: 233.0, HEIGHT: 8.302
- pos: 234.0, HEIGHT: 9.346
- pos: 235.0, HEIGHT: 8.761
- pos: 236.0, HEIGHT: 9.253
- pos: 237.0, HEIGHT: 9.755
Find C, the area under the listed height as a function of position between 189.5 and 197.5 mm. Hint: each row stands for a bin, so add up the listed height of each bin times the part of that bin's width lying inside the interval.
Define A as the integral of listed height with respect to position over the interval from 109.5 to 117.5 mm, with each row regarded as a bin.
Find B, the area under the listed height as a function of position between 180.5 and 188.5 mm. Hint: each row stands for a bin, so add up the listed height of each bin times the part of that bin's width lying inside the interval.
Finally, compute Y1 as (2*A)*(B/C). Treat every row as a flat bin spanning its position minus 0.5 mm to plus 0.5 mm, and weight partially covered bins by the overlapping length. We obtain 133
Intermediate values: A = 69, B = 61.5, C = 63.7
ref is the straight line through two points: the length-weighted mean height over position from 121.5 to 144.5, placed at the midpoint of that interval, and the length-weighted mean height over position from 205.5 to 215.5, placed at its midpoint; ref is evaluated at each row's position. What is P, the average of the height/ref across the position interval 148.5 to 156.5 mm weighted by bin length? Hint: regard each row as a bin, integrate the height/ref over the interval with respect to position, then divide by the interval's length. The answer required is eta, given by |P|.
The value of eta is 1.01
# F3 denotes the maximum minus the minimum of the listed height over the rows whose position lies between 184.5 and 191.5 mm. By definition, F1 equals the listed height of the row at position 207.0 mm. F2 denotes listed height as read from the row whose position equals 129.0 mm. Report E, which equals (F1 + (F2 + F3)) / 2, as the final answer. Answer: 9.13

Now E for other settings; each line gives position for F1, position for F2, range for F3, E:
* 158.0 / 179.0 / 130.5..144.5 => 9.09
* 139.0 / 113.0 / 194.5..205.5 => 8.94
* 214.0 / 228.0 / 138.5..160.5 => 9.98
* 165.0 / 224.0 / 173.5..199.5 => 9.80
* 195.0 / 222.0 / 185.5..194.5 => 9.55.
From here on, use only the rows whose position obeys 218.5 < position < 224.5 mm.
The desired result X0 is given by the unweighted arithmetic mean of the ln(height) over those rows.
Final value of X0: 2.20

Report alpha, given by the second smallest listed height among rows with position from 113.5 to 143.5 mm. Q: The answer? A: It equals 7.597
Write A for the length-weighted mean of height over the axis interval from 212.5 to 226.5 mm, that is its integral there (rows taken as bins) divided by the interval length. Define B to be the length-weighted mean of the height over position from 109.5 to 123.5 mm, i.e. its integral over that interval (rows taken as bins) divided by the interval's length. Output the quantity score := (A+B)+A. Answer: 26.0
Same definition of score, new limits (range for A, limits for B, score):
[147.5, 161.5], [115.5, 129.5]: 25.0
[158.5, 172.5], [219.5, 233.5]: 24.6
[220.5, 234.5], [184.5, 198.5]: 26.1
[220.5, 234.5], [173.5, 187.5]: 25.9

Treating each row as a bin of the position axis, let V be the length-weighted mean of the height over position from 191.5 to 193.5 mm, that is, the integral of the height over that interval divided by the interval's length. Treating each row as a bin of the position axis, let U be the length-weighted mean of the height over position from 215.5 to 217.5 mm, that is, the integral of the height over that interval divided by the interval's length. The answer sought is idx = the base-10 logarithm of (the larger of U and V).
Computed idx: 0.920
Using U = 8.2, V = 8.3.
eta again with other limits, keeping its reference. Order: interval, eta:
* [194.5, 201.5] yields 0.97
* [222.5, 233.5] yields 1.07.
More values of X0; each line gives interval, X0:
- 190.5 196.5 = 2.08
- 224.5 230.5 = 2.20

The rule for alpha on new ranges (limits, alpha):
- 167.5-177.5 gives 7.445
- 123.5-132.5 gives 8.072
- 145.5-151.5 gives 7.861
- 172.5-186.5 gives 7.241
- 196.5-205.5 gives 7.557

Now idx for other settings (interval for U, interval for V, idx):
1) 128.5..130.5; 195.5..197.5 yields 0.910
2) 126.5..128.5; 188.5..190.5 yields 0.921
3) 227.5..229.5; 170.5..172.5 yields 0.968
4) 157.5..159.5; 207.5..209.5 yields 0.934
